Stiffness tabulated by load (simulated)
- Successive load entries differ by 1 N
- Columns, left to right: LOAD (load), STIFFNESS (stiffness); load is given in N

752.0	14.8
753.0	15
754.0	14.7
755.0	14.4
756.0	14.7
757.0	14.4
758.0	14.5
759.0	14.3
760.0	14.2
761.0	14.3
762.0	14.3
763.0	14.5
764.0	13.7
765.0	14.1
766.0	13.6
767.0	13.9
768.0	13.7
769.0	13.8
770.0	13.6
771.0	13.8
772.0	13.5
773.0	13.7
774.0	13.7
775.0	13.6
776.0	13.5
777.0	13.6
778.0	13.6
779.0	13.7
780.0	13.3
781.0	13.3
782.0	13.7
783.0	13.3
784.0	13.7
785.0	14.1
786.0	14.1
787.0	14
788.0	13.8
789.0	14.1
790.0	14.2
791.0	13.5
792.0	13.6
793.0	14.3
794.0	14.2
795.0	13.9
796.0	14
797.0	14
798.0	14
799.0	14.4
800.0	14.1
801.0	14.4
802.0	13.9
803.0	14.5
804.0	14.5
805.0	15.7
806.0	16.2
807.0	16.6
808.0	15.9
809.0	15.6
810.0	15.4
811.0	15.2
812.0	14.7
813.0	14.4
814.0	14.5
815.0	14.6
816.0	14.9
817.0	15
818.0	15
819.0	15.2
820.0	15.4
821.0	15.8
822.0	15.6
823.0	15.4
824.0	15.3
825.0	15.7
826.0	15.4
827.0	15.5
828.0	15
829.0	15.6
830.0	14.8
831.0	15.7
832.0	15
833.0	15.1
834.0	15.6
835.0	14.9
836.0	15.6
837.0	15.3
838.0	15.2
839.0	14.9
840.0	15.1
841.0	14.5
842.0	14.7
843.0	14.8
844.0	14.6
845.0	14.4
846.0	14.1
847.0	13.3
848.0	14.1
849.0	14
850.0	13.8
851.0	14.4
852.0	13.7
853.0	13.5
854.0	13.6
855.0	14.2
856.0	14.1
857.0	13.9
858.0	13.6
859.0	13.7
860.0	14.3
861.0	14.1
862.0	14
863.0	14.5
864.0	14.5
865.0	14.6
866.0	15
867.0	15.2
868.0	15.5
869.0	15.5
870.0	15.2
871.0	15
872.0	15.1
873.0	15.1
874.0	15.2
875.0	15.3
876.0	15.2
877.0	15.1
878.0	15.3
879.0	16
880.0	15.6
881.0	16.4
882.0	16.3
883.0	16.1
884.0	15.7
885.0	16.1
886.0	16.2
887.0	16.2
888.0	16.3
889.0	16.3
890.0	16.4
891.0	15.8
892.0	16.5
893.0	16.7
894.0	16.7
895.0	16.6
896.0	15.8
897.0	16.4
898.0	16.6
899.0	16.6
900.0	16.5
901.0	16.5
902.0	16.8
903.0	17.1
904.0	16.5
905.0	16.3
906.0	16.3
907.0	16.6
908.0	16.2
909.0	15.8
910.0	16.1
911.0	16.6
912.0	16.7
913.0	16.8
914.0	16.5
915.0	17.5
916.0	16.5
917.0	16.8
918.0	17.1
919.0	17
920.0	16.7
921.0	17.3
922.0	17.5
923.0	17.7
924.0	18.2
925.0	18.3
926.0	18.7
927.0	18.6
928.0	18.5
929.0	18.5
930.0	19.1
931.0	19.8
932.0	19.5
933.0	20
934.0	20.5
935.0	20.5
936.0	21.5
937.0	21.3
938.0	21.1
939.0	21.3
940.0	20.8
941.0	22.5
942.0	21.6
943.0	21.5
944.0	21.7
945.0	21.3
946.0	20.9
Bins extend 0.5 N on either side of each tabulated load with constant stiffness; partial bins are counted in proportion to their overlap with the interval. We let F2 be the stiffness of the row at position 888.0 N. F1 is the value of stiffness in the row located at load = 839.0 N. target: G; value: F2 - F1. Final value 1.4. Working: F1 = 14.9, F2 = 16.3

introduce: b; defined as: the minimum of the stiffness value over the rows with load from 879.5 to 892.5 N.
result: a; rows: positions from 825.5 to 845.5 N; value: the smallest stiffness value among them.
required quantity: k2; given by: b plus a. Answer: 30.0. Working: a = 14.4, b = 15.6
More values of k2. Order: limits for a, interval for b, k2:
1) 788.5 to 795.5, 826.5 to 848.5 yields 26.8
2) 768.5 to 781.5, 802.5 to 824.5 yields 27.7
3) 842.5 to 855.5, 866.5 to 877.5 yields 28.3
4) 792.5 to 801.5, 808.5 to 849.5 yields 27.2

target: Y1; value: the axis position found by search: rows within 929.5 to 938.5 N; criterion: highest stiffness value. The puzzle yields 936.0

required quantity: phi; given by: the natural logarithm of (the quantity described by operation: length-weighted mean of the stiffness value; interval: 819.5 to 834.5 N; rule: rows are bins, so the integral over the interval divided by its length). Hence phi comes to 2.73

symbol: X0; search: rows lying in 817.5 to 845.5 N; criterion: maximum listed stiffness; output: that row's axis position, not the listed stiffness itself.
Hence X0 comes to 821.0 N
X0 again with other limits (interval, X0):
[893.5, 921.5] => 915.0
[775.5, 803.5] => 803.0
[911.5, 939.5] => 936.0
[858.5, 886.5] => 881.0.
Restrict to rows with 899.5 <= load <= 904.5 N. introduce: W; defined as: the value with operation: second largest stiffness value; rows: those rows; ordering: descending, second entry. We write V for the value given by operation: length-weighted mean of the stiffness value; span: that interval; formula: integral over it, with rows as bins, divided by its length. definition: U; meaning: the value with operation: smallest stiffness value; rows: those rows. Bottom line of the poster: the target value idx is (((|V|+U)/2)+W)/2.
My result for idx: 16.7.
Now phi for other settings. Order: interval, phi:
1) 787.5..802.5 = 2.64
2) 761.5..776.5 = 2.62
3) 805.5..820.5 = 2.72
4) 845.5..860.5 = 2.63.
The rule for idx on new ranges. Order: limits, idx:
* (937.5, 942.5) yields 21.4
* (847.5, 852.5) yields 14.0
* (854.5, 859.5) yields 13.9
